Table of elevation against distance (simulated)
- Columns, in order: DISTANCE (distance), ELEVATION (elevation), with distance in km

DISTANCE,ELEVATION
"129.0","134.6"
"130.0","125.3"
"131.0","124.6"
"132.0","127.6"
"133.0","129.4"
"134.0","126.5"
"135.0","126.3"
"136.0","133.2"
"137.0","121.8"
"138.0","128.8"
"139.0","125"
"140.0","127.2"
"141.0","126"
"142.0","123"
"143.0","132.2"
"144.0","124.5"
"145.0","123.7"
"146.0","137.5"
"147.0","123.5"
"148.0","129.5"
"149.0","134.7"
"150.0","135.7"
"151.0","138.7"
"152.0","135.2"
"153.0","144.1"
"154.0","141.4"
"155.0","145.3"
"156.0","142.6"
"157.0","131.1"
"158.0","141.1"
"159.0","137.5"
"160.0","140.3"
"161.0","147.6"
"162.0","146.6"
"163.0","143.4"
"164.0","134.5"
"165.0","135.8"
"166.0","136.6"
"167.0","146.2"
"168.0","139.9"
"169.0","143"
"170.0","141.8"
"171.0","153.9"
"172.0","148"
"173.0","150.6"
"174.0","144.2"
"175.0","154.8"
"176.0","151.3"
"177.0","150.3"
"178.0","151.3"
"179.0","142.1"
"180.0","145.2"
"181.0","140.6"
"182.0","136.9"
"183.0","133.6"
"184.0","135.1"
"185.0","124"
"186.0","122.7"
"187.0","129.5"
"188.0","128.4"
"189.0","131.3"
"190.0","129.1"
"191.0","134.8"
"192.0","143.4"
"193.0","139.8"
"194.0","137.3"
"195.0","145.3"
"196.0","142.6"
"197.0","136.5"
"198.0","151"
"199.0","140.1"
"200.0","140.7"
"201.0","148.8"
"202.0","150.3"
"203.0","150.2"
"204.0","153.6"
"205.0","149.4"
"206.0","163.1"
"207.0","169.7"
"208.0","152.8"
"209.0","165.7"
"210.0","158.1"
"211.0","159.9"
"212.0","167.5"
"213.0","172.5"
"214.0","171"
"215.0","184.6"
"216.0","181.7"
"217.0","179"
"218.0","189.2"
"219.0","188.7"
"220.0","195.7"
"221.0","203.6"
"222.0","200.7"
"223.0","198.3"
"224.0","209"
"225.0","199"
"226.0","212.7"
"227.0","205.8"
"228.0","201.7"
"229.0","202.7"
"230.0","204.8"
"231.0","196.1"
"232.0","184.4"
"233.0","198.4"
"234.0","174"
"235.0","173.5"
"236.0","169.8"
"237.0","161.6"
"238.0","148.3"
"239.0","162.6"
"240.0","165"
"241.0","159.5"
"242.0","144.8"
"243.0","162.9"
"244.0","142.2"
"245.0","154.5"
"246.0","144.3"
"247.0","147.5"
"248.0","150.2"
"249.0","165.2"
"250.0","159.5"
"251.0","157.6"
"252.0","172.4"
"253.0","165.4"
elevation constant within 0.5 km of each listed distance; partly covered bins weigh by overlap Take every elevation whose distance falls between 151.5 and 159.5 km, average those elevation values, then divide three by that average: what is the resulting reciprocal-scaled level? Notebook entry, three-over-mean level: 0.0215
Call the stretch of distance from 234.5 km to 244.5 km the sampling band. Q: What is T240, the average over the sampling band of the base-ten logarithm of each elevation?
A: 2.20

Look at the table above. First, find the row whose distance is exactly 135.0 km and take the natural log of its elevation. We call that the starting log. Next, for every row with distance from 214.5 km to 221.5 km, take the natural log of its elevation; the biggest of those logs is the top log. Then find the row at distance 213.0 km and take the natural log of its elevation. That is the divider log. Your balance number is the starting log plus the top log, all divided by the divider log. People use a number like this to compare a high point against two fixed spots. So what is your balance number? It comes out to 1.97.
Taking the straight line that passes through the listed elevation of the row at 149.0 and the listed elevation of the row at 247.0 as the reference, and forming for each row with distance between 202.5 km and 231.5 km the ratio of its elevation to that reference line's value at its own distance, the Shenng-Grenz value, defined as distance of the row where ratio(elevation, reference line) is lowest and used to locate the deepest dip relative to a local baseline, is 205.0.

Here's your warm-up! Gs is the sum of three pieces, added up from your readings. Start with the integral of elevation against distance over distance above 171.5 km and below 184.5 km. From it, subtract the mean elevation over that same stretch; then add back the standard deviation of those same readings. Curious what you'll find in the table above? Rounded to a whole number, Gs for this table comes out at 1746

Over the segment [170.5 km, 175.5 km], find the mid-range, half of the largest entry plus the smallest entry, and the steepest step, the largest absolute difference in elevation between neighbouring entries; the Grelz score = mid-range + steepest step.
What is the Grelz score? 160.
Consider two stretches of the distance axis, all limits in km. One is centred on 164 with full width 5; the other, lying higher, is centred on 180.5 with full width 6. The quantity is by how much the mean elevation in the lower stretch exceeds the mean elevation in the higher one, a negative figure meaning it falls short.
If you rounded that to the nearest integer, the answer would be -2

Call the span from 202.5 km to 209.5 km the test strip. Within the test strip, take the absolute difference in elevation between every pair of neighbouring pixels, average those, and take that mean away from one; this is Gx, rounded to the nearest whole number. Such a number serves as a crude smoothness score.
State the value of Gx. -9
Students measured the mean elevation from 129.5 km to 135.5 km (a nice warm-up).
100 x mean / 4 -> 3165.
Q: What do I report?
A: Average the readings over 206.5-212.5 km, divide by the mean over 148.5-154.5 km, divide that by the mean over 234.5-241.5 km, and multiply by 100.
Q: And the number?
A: 0.72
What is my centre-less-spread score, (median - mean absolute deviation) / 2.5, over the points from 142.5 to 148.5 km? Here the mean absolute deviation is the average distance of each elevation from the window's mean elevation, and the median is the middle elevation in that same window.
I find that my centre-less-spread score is 49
